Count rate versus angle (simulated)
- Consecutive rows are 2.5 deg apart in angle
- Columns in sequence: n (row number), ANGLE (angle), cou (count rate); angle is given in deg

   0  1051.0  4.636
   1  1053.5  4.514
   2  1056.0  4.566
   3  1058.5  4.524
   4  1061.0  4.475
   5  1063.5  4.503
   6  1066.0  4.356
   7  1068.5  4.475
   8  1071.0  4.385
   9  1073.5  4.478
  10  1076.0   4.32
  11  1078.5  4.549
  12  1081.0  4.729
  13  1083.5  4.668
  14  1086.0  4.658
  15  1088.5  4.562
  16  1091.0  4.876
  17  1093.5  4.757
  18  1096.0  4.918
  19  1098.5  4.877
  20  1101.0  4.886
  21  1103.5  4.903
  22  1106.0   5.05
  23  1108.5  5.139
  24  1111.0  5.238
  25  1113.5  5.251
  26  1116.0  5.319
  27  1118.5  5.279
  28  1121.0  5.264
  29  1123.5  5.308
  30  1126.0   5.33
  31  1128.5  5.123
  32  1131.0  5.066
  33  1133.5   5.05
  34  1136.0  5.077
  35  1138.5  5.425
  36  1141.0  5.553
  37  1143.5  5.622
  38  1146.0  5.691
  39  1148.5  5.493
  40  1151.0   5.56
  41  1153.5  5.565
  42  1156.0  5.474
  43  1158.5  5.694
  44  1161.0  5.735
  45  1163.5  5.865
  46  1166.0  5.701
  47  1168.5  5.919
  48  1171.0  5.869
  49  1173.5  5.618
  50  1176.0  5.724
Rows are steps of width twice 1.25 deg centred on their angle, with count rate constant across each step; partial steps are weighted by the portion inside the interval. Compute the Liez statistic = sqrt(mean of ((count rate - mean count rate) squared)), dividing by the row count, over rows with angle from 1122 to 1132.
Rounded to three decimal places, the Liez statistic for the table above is 0.114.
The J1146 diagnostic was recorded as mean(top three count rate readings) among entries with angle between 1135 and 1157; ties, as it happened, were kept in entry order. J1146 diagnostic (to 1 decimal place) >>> 5.6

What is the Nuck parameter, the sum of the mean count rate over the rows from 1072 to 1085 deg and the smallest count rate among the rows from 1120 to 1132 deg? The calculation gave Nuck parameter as 9.6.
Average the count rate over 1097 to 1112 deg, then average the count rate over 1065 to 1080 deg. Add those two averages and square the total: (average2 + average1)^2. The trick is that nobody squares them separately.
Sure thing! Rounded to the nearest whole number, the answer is 89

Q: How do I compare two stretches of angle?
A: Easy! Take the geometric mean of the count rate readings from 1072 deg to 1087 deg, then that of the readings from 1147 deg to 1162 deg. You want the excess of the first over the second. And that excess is -1.02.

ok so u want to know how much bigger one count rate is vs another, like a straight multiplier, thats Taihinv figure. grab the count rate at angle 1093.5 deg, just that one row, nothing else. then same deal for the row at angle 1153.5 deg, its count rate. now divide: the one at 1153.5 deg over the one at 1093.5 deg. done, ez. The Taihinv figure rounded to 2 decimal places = 1.17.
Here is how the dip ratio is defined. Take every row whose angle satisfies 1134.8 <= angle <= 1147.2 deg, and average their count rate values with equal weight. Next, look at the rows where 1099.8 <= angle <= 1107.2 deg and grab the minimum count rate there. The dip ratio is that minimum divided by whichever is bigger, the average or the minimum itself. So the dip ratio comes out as 0.893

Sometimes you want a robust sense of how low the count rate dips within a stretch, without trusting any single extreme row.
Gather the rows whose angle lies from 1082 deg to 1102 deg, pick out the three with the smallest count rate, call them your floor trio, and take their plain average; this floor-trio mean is 4.6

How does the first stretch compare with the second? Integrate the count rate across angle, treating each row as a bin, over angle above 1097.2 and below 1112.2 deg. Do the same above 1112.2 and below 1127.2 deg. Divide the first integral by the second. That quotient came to 0.948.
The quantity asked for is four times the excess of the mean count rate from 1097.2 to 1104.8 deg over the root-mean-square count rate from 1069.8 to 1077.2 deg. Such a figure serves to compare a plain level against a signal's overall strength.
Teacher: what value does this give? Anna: 1.98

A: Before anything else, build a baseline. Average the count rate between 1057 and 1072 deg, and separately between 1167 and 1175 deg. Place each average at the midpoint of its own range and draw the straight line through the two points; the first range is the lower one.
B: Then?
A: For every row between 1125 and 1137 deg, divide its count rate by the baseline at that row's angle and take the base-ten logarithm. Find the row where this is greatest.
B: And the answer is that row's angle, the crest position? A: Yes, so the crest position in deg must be 1126.0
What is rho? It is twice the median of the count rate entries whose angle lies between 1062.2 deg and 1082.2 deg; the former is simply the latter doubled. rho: 9.0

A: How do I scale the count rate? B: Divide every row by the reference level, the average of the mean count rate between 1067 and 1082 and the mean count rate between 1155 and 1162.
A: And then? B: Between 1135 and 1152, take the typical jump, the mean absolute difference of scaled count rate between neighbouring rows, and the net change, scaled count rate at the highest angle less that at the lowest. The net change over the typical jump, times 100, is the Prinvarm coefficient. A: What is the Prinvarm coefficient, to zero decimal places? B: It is 330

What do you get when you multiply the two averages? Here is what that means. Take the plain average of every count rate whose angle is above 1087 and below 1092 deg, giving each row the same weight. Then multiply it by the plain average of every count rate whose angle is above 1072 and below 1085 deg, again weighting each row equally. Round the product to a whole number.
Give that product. 21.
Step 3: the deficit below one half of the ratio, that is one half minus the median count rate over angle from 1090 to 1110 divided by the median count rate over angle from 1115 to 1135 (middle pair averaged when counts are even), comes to -0.428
